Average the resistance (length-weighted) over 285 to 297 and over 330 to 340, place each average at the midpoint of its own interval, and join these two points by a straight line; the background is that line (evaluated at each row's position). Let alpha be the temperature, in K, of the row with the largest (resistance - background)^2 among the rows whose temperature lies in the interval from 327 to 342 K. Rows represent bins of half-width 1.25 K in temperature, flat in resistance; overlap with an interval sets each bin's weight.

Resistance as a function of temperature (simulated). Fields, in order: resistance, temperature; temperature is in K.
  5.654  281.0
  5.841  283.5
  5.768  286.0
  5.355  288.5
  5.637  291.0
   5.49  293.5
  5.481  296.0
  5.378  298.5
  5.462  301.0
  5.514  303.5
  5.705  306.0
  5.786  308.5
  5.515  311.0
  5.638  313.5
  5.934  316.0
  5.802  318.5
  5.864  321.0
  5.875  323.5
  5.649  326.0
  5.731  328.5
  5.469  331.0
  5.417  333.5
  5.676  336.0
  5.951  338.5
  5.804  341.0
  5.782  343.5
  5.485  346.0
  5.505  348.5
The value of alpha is 338.5 K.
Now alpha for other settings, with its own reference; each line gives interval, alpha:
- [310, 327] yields 316.0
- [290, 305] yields 298.5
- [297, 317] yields 316.0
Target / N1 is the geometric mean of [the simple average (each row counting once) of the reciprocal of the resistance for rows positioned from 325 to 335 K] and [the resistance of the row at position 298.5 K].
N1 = 0.98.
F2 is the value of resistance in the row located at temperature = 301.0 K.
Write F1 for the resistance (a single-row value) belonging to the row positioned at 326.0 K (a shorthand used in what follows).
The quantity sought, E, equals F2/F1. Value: 0.97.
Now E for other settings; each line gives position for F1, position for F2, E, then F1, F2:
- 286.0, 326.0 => 0.98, 5.768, 5.649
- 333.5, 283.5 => 1.08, 5.417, 5.841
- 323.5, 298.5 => 0.92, 5.875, 5.378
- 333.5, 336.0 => 1.05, 5.417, 5.676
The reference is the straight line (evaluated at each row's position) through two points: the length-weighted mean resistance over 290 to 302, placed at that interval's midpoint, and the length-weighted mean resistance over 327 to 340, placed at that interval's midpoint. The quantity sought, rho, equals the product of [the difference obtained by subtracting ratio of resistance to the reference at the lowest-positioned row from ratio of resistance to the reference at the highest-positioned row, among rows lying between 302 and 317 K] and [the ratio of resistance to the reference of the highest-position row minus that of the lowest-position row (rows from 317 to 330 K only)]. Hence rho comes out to -0.0014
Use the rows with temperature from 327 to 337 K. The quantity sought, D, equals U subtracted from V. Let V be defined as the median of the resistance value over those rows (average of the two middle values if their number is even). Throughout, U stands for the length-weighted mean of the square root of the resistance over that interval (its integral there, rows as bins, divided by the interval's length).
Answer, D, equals 3.21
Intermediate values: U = 2.36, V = 5.57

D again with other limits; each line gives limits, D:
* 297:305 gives 3.13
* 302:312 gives 3.24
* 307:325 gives 3.40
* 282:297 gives 3.20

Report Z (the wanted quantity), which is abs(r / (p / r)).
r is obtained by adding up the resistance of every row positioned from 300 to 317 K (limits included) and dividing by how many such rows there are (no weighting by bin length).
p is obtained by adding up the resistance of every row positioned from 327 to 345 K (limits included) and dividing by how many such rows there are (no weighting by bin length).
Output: 5.6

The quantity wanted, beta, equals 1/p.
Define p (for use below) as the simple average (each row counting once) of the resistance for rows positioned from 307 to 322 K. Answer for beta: 0.174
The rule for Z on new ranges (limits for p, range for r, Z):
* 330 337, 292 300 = 5.4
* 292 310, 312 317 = 6.0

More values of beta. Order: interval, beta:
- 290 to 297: 0.181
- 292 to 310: 0.180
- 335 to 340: 0.172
